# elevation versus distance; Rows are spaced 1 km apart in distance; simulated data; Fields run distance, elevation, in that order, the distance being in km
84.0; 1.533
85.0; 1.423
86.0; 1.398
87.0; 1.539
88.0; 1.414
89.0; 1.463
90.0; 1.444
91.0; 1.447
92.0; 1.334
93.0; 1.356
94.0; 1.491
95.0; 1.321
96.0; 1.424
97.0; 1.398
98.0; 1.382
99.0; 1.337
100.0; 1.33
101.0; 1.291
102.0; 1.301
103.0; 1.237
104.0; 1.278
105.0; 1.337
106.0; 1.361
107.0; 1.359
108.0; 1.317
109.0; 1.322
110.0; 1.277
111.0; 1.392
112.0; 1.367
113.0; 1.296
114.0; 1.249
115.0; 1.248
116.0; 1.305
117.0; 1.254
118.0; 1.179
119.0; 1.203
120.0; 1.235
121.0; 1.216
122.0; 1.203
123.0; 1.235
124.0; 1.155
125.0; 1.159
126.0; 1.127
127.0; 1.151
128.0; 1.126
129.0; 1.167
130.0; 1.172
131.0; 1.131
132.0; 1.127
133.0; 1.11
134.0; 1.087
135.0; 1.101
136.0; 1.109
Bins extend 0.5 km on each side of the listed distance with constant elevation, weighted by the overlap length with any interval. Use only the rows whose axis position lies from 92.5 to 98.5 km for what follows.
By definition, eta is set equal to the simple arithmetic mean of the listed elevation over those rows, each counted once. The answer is 1.40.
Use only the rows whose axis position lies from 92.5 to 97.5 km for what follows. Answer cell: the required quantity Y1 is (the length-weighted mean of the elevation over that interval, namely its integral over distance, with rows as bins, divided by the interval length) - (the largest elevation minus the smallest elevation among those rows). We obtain 1.23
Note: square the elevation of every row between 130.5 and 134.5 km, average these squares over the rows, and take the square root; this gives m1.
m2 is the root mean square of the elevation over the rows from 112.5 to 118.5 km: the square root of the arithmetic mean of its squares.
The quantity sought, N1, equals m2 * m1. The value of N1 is 1.4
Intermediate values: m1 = 1.11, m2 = 1.26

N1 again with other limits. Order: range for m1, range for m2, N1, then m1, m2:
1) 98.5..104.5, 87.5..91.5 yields 1.9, 1.30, 1.44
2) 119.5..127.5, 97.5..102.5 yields 1.6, 1.19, 1.33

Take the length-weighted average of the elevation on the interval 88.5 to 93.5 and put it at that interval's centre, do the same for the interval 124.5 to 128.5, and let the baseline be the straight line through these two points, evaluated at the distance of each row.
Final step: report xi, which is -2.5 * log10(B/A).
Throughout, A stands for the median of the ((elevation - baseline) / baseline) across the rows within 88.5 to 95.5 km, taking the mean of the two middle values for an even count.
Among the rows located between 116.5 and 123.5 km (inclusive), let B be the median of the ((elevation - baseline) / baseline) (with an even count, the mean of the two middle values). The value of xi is -0.4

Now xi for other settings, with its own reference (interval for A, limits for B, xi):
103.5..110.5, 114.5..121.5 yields 0.0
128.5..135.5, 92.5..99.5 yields 0.2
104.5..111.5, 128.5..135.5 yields 0.6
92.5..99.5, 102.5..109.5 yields -0.4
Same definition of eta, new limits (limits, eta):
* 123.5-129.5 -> 1.15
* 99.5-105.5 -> 1.30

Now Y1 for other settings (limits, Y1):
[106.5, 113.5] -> 1.22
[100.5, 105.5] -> 1.19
